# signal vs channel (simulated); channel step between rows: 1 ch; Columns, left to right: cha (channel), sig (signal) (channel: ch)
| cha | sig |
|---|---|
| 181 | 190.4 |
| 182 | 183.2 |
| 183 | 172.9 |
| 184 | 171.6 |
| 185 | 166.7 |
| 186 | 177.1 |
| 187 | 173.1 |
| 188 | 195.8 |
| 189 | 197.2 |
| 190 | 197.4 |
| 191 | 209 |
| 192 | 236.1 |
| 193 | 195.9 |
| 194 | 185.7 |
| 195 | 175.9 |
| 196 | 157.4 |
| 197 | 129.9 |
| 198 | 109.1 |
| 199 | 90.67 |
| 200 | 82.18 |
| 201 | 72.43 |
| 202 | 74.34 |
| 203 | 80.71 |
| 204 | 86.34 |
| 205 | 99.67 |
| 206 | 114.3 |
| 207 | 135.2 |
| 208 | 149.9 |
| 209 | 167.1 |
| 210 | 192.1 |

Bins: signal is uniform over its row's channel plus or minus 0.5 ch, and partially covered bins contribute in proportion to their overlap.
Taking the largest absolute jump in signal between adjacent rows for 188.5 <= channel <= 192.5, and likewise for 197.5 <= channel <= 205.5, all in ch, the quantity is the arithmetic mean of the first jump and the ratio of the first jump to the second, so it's 14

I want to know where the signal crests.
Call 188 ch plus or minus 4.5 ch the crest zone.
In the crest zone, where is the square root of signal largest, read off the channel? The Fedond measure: 192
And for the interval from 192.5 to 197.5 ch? 193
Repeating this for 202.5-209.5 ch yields 209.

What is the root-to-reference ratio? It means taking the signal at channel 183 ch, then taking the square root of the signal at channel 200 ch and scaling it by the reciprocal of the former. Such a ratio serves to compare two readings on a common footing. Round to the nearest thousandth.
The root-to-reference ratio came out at 0.052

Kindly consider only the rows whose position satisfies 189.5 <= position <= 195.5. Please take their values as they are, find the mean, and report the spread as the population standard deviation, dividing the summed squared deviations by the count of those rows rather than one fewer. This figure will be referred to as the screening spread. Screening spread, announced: 19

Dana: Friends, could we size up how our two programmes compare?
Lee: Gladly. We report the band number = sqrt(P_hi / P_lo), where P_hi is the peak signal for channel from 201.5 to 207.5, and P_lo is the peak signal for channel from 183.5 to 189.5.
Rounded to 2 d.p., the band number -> 0.83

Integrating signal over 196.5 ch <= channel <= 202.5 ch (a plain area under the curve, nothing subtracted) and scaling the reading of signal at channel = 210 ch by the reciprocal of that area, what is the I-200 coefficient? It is 0.34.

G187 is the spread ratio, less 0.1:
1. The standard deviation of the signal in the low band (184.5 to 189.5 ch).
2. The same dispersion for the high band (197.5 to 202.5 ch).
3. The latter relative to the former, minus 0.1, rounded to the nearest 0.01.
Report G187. 0.98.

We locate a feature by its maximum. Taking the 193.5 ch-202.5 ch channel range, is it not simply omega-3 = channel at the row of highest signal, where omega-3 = 194 ch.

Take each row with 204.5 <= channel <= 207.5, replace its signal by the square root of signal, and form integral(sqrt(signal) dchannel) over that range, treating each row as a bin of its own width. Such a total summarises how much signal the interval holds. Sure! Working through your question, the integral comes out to 32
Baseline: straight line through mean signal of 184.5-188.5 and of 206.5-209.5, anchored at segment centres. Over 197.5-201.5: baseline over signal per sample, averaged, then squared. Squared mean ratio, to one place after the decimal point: 3.5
